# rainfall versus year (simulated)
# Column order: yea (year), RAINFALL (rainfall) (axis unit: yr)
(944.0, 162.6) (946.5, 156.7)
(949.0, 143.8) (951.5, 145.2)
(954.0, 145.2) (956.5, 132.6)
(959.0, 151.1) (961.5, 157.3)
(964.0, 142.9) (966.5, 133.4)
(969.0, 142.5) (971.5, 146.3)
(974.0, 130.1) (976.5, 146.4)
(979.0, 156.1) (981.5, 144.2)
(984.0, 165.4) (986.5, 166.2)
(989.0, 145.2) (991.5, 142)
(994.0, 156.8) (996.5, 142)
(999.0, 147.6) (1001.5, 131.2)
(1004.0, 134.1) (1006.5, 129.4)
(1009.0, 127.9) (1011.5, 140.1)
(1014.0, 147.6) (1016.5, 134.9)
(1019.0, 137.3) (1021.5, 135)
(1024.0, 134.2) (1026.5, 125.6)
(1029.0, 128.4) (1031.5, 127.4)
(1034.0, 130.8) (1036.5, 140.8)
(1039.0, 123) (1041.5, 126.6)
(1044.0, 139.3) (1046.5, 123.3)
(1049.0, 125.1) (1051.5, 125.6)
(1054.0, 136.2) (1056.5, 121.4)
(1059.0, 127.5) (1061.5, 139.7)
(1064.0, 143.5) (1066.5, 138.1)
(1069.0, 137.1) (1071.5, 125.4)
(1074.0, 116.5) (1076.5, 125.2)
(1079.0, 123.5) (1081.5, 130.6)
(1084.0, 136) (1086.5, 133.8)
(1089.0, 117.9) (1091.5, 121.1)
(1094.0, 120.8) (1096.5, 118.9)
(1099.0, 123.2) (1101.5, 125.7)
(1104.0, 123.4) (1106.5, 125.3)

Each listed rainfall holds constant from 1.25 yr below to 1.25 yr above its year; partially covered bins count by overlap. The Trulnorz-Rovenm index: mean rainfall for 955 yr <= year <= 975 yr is 142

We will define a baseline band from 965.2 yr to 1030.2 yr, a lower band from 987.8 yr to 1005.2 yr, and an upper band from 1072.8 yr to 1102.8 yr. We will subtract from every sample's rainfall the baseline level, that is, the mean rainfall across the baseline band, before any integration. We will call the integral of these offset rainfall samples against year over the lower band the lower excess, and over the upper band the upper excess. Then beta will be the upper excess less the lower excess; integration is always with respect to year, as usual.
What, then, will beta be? -529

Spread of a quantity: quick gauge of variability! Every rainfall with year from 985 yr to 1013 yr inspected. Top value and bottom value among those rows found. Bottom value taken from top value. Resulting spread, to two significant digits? 38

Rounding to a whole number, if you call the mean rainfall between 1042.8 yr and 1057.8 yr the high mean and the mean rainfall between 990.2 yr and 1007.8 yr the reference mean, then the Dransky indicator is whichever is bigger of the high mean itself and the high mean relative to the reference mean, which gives 128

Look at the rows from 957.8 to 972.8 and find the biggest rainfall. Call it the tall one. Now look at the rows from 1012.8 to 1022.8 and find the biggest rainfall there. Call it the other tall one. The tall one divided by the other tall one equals 1.07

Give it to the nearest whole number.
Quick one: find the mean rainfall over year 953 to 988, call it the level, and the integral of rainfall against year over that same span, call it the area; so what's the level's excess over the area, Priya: -5002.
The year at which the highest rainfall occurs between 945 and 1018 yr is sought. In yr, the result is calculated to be 986.5 yr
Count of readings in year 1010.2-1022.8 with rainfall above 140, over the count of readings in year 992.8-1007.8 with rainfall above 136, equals 0.7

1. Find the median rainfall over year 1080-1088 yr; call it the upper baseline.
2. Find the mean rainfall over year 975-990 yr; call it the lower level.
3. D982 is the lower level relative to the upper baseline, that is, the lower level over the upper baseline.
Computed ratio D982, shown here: 1.15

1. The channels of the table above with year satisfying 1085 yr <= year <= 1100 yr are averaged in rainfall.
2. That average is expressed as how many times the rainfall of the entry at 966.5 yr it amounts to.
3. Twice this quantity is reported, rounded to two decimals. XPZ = 1.84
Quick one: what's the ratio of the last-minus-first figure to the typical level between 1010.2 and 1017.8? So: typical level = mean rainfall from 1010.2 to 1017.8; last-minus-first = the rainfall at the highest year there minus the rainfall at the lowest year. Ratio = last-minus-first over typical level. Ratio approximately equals -0.037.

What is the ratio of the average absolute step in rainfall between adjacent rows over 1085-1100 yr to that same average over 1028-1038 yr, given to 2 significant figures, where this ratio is 1.1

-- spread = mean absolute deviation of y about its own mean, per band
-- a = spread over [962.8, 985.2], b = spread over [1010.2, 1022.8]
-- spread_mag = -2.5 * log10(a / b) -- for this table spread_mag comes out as -0.7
